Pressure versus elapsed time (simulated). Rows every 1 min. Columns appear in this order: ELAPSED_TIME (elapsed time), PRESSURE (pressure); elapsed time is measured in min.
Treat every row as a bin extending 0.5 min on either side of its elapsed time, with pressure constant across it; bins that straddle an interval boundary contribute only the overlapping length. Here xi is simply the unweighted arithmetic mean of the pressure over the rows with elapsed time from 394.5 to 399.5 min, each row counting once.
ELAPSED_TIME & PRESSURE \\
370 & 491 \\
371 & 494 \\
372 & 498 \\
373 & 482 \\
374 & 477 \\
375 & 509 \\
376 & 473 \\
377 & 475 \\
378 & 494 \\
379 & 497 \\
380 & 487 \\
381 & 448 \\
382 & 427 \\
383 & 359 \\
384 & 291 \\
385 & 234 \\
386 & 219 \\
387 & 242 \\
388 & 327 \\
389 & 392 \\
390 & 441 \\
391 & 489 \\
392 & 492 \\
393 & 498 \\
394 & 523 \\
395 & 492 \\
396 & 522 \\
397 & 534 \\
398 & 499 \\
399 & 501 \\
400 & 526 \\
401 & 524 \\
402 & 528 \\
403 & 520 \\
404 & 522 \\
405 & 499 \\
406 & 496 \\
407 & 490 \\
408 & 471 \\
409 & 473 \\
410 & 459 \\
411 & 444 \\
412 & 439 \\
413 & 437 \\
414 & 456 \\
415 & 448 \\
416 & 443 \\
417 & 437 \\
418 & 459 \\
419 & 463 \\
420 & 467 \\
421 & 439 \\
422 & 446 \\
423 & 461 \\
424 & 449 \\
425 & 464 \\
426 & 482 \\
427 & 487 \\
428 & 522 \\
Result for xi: 510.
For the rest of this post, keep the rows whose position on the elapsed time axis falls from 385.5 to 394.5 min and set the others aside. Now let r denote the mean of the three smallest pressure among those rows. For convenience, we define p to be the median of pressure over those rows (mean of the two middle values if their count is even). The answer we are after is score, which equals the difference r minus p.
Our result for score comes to -178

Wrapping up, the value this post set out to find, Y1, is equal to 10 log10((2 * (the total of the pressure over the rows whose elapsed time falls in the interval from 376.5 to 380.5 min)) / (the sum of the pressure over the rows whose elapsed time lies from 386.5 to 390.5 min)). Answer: 4.4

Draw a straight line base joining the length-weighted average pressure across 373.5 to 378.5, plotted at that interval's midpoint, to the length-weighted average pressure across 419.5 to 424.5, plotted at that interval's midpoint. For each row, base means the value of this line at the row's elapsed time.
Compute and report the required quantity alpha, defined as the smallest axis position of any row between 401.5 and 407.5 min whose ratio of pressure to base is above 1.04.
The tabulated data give 402 min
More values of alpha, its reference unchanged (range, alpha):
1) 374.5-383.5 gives 375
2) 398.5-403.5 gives 399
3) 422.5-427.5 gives 426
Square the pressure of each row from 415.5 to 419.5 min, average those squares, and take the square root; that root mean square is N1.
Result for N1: 451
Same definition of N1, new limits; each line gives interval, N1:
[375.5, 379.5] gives 485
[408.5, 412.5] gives 454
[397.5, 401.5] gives 513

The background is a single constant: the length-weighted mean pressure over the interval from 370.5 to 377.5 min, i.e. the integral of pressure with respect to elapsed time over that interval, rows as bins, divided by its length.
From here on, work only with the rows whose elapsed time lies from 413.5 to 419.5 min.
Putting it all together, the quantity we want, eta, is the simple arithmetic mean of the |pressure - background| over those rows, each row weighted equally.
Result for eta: 36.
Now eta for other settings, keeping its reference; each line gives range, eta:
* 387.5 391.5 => 76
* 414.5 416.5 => 41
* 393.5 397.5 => 31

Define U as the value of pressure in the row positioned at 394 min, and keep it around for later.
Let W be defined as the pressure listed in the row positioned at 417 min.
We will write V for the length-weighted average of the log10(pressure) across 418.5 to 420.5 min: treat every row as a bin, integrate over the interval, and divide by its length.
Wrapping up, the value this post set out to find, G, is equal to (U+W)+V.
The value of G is 963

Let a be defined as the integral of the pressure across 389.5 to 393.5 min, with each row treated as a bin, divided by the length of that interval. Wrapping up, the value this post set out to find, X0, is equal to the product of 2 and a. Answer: 960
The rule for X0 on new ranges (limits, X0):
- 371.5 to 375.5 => 983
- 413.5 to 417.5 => 892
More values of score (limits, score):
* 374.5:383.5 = -64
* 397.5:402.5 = -16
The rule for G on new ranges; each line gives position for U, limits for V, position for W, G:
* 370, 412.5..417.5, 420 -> 961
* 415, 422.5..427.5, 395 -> 943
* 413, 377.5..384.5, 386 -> 659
